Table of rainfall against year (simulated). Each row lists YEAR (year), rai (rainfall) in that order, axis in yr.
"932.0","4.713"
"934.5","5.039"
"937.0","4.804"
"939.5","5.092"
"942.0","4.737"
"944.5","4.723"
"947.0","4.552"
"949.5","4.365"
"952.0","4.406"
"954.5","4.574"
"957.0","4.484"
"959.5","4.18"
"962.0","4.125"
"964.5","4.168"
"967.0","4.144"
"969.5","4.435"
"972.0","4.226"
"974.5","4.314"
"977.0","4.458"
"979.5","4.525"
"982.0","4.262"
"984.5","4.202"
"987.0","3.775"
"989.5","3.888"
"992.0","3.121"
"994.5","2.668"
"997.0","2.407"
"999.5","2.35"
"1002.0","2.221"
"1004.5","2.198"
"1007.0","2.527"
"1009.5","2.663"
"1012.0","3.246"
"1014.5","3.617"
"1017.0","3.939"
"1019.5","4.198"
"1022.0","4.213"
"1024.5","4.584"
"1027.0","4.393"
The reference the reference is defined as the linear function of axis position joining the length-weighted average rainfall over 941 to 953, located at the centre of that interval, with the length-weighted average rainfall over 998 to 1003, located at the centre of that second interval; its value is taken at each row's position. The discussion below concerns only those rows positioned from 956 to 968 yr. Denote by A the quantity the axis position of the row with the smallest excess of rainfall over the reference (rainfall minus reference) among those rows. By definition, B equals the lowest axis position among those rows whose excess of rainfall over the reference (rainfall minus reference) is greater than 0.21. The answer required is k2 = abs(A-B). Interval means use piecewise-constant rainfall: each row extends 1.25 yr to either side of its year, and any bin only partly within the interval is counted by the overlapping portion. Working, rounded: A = 959.5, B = 957.0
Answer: 2.5 yr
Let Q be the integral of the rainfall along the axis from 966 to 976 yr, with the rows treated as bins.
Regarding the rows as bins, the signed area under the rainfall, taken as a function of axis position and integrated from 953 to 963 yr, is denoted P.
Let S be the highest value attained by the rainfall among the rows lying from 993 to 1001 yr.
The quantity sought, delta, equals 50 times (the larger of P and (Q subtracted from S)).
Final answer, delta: 2174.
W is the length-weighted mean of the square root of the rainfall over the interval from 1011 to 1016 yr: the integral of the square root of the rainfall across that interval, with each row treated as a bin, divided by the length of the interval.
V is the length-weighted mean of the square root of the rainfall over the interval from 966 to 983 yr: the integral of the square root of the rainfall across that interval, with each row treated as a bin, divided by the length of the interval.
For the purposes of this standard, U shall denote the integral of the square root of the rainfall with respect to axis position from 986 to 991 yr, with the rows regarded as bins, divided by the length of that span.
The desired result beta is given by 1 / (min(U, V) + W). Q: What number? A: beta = 0.263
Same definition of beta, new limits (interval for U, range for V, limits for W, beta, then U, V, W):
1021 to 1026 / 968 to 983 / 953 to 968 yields 0.240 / 2.10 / 2.09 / 2.07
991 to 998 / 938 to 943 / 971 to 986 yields 0.268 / 1.65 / 2.22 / 2.08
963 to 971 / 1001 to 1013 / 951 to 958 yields 0.269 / 2.06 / 1.60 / 2.12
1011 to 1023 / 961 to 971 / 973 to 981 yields 0.246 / 1.96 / 2.05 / 2.10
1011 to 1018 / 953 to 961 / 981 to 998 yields 0.267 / 1.90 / 2.10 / 1.86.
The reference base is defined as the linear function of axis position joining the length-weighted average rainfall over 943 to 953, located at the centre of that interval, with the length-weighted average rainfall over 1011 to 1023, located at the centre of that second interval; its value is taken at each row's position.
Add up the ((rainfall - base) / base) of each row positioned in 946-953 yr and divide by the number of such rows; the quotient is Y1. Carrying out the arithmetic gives -0.01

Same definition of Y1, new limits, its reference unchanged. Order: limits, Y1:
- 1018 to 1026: 0.14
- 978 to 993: -0.05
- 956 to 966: -0.04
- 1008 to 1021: -0.09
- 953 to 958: 0.02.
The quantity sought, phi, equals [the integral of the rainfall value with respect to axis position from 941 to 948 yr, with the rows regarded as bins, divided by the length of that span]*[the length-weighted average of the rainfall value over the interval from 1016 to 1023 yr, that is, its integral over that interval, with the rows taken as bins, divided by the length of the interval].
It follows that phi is 19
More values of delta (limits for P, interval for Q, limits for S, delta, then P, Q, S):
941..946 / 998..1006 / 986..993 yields 1180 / 24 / 18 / 3.888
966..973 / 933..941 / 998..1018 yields 1496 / 30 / 40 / 3.939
